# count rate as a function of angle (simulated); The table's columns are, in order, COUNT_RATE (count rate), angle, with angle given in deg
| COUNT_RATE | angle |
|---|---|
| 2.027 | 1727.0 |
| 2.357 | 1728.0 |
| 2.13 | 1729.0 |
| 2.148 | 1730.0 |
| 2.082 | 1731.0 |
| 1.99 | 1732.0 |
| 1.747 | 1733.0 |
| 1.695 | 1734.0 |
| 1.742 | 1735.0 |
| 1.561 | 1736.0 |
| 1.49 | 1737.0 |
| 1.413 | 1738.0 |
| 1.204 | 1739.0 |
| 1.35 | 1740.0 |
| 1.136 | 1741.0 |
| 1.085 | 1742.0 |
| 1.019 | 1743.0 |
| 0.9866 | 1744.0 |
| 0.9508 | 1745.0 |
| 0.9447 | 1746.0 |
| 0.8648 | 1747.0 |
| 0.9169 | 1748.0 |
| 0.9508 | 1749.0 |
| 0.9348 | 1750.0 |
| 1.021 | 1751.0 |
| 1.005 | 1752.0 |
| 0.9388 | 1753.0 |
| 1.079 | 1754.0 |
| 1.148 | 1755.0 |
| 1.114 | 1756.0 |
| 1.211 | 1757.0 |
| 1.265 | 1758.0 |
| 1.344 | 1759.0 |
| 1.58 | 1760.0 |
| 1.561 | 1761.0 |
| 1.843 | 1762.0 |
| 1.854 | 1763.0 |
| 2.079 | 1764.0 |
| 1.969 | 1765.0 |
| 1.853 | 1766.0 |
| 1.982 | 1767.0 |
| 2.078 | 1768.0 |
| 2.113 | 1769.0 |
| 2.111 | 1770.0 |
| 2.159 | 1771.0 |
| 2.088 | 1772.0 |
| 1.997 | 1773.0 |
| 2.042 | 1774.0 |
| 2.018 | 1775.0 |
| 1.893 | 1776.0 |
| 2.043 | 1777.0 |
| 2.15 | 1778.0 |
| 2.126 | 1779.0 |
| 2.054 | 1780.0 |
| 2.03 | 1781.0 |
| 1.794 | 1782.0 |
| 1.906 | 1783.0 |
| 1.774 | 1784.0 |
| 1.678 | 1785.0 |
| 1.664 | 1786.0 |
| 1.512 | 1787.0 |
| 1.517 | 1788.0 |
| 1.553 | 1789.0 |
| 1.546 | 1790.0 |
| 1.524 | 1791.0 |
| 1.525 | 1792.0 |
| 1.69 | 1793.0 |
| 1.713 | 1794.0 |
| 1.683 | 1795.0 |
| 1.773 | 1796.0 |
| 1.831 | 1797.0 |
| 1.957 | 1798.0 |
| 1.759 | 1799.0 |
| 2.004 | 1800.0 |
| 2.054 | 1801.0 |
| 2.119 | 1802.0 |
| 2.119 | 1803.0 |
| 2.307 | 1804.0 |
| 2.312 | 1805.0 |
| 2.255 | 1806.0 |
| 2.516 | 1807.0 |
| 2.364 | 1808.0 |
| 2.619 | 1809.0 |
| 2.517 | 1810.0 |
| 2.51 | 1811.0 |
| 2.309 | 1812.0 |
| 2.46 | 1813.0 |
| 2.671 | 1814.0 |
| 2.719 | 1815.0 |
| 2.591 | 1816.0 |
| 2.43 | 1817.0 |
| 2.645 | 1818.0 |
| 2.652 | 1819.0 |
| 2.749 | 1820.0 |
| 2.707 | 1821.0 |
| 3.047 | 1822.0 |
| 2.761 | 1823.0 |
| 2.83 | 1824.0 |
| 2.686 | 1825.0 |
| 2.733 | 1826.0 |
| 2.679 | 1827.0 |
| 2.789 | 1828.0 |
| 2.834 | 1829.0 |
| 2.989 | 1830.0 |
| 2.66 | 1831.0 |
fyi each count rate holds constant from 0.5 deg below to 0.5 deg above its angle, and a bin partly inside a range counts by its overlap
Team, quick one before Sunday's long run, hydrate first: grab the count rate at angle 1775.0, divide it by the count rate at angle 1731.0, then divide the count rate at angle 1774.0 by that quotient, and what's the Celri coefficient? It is 2.1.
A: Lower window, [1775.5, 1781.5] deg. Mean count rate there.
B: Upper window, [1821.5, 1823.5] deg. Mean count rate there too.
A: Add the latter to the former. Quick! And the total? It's 4.95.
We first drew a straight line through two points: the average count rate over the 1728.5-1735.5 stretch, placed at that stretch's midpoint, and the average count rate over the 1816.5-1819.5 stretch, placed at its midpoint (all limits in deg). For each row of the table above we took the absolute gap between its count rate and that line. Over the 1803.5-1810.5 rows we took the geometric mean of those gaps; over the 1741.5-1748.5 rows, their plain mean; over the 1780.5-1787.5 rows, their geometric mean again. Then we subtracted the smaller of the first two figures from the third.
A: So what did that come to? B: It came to 0.5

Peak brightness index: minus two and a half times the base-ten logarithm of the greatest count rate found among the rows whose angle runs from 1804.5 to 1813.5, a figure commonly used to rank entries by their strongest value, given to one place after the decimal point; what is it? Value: -1.0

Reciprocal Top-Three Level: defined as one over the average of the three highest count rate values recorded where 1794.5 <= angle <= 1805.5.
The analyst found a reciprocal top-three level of 0.45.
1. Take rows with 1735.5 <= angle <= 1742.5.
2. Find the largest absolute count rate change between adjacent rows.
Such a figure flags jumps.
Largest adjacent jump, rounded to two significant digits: 0.21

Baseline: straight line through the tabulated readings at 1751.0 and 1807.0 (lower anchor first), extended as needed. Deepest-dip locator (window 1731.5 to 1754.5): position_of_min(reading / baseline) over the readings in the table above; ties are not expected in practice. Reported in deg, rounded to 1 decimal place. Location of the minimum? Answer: 1753.0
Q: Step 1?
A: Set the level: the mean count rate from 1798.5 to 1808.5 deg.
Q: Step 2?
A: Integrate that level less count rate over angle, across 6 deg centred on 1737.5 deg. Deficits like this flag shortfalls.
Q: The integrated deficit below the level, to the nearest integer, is 4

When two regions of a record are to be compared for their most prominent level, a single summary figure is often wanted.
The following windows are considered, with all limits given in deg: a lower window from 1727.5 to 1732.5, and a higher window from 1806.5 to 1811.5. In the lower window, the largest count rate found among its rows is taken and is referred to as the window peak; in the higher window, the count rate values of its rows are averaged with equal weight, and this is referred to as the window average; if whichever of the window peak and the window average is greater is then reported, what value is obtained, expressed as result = 2.51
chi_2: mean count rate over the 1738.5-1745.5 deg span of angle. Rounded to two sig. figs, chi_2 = 1.1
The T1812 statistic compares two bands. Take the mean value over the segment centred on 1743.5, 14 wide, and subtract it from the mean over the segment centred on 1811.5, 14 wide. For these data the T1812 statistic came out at 1.41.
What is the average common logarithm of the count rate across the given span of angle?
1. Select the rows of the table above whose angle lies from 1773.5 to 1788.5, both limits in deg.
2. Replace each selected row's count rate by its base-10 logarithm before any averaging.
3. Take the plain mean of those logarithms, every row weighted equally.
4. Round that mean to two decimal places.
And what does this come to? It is 0.27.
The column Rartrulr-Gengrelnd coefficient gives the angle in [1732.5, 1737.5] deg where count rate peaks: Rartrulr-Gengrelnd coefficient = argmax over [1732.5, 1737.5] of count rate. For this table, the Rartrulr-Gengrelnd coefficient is 1733.0 deg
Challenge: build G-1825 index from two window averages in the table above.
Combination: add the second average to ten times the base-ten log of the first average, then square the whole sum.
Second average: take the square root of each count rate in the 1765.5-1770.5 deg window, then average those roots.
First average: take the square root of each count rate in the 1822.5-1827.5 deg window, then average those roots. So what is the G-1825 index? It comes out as 13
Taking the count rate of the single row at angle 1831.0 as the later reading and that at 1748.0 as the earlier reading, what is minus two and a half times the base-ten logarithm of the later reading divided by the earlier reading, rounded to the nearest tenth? -1.2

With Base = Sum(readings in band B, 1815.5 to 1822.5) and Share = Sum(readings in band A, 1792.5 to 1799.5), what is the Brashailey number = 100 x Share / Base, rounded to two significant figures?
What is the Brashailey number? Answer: 66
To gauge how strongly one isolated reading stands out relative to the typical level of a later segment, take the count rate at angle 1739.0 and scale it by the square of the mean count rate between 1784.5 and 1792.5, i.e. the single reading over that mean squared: 0.49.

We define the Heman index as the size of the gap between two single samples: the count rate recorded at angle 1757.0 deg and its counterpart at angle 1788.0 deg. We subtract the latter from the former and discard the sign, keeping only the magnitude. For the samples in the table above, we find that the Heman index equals 0.31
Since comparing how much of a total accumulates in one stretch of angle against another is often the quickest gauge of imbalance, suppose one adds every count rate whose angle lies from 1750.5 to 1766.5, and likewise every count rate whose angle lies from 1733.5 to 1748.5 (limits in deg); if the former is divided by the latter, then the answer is 1.2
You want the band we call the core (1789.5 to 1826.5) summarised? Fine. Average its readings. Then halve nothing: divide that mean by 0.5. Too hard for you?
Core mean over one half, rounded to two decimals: 4.58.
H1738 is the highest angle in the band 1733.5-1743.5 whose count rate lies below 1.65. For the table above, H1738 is 1743.0 deg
